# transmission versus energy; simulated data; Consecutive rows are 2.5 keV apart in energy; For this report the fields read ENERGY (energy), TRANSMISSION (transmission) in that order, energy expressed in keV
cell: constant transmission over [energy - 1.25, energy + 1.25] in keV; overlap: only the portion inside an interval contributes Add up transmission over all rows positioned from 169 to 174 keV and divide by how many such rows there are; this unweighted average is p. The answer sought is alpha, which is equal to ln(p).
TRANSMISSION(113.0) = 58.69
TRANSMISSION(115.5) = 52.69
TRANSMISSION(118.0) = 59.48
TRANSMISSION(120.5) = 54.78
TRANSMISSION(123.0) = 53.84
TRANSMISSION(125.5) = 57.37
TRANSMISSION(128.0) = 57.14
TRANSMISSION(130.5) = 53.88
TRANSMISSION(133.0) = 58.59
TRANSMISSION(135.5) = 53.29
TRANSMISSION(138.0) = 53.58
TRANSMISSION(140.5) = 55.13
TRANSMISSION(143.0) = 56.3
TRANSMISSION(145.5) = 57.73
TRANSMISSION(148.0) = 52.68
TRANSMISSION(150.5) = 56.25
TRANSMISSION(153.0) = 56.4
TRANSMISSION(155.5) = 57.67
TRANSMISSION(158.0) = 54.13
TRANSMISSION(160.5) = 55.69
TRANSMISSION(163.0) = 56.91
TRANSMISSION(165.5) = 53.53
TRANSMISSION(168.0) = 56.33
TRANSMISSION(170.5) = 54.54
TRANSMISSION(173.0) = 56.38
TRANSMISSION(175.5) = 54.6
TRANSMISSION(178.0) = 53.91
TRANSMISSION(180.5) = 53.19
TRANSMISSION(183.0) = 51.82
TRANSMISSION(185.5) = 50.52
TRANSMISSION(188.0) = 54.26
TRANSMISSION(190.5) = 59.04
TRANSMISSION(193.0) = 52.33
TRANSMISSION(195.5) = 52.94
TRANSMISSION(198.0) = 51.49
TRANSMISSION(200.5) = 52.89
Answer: 4.02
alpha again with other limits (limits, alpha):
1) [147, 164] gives 4.02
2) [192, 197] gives 3.96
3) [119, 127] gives 4.01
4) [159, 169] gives 4.02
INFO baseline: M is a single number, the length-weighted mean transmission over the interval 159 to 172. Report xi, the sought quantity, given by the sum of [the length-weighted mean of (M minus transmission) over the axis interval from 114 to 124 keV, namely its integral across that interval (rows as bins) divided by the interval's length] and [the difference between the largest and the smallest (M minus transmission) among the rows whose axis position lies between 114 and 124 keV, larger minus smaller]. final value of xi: 7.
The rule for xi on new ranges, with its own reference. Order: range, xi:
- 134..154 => 5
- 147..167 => 5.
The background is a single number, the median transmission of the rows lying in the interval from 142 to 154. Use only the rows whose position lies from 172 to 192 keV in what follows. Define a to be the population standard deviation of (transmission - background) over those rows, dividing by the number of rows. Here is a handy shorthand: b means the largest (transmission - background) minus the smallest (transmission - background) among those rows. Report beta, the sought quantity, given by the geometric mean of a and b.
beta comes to 4.6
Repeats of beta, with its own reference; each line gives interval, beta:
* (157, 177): 2.0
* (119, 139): 3.2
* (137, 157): 2.9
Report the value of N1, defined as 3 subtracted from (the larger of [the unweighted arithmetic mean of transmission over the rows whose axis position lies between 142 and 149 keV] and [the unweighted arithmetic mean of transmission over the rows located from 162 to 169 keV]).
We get 52.6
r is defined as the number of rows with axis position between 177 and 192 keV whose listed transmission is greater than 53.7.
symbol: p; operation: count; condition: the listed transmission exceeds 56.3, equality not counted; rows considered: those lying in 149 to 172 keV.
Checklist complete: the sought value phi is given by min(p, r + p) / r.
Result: 1.3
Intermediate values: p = 4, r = 3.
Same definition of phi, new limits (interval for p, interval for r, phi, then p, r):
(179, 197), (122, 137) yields 0.2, 1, 5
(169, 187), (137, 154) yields 0.2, 1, 5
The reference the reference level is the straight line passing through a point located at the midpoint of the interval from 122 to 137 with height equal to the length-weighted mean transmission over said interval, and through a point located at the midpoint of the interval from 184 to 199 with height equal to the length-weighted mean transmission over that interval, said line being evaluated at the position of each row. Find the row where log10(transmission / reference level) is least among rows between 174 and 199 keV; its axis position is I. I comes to 185.5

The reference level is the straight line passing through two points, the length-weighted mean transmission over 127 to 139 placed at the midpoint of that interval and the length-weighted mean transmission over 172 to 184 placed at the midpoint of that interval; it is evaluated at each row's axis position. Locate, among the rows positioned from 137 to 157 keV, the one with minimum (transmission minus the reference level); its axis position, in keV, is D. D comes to 148.0 keV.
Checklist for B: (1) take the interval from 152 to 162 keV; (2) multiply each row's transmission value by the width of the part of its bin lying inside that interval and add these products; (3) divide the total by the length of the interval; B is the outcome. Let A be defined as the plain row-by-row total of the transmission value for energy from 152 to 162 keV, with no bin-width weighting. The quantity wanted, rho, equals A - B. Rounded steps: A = 224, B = 56.0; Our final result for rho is 168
